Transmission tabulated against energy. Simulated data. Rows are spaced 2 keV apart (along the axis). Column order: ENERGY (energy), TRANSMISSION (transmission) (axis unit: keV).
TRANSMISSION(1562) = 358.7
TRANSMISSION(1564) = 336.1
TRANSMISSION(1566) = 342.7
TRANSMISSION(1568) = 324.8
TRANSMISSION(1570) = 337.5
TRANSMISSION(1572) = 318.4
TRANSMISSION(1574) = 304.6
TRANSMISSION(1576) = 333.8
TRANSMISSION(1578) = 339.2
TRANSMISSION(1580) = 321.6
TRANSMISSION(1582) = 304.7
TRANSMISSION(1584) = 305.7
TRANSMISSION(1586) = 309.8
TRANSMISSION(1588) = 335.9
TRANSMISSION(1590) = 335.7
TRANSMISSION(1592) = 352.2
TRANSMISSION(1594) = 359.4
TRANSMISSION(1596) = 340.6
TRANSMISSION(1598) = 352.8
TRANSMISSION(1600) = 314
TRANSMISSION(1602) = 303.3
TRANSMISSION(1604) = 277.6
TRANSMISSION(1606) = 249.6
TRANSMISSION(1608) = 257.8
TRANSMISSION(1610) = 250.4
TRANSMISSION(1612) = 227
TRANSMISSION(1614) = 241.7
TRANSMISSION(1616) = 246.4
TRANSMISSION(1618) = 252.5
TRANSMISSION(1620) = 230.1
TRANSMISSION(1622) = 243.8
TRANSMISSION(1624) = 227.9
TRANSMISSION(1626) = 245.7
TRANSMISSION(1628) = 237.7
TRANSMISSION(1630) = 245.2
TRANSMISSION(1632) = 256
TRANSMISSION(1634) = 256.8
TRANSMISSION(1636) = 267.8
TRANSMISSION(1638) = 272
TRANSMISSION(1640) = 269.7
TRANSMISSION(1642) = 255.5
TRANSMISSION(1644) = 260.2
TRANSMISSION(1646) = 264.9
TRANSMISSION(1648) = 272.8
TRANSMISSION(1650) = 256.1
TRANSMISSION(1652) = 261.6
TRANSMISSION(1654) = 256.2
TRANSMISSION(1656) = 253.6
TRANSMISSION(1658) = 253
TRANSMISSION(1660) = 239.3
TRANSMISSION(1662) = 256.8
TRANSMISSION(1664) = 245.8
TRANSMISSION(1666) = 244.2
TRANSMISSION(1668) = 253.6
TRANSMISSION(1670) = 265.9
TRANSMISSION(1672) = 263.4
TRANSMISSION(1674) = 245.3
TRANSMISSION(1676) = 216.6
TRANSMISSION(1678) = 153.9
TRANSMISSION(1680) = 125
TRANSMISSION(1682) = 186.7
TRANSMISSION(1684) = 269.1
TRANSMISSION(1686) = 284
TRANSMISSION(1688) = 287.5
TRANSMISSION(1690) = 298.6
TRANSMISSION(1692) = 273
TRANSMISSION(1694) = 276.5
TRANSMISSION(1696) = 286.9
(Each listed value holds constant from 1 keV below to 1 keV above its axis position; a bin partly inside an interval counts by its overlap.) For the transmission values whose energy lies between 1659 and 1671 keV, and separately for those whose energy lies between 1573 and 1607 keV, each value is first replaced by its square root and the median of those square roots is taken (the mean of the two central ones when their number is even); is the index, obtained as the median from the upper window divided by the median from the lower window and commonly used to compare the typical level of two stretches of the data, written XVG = 0.881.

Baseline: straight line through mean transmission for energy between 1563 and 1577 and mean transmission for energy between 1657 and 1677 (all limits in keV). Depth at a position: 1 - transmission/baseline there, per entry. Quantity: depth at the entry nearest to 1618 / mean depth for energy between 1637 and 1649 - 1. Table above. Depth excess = 14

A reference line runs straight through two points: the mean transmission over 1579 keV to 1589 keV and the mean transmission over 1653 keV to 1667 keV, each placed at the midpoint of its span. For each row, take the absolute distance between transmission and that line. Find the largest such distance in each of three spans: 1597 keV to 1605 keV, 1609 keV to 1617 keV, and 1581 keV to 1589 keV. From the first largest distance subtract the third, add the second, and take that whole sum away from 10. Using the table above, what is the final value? -80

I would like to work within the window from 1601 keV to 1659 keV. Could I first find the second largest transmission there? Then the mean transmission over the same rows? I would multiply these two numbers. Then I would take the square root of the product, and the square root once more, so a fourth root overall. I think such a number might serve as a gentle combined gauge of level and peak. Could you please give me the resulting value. 16.3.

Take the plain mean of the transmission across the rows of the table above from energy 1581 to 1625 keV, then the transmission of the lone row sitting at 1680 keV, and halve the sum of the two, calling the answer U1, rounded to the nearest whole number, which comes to 206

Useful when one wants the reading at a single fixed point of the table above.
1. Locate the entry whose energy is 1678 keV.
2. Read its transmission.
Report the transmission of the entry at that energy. 153.9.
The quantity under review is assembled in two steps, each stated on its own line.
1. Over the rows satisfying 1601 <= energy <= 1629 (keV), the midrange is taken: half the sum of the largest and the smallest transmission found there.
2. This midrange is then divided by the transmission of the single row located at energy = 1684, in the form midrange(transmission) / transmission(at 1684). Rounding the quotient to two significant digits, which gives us 0.99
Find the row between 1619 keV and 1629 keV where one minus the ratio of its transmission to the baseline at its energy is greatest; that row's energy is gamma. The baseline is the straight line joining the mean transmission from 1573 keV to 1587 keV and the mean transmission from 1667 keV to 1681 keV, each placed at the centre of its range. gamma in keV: 1620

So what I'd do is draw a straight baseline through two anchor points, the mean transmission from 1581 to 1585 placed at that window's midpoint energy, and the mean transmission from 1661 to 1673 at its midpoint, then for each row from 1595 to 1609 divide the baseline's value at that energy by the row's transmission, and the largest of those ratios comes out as 1.17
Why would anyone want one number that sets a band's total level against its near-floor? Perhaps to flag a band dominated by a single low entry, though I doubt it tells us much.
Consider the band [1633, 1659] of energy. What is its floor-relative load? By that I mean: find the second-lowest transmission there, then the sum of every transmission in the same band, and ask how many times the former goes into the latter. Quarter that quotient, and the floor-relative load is 3.35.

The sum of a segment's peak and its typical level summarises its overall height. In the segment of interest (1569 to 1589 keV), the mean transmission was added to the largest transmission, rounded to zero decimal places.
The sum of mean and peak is 660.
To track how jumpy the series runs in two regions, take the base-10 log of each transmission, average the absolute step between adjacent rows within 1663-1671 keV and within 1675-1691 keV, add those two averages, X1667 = 0.10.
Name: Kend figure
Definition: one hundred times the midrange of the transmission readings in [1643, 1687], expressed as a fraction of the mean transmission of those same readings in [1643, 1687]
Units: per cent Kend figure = 84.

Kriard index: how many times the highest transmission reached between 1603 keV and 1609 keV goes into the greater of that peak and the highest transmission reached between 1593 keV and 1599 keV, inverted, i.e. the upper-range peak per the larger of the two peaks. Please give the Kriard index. 0.77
